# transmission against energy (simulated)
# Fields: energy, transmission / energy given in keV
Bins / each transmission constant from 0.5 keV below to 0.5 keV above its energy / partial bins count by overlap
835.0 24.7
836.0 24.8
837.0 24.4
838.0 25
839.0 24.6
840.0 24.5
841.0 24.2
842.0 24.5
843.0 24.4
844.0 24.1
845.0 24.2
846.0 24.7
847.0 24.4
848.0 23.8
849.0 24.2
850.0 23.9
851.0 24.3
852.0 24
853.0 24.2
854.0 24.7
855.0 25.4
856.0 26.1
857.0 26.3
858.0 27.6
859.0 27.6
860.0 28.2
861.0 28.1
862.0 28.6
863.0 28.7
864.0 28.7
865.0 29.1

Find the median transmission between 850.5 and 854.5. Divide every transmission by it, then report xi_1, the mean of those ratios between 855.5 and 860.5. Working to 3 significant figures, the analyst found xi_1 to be 1.12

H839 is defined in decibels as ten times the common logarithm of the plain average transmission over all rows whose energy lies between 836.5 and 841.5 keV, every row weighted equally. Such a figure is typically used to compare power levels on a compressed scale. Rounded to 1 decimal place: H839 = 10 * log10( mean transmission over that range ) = 13.9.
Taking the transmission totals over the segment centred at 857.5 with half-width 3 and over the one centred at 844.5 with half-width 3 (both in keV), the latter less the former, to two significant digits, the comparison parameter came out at -15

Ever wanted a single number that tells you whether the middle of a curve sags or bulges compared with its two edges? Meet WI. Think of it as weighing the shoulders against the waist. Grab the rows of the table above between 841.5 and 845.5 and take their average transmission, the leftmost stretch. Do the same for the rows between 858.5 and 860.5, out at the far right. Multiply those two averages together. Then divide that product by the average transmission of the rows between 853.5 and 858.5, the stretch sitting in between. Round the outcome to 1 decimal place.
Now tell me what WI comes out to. 26.1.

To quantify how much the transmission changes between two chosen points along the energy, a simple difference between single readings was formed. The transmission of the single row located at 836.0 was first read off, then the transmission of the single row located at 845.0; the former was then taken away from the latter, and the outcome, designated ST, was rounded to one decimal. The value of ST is -0.6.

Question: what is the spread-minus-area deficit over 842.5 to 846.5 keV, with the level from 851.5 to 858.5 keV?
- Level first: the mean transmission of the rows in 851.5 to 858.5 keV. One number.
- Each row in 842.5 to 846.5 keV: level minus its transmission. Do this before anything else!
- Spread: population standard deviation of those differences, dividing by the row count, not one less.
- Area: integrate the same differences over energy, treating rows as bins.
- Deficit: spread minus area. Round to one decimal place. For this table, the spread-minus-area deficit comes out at -4.3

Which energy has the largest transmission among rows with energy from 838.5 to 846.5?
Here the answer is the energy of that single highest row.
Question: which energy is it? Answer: 846.0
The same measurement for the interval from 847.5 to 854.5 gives 854.0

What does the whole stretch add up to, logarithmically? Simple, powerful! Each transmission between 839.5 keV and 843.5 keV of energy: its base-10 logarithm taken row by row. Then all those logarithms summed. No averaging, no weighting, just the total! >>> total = 5.55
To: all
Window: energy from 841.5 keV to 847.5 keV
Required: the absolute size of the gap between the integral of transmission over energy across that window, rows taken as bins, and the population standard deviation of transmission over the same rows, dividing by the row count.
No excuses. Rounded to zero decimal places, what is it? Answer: 146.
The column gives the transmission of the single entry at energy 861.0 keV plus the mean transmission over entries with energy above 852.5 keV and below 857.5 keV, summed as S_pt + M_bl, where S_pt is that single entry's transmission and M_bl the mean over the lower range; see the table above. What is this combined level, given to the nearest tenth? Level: 53.4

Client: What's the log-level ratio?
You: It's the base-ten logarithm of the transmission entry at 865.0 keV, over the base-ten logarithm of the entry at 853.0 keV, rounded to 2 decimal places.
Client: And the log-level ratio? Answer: 1.06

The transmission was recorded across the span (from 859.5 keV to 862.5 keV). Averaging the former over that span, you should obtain 28.3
